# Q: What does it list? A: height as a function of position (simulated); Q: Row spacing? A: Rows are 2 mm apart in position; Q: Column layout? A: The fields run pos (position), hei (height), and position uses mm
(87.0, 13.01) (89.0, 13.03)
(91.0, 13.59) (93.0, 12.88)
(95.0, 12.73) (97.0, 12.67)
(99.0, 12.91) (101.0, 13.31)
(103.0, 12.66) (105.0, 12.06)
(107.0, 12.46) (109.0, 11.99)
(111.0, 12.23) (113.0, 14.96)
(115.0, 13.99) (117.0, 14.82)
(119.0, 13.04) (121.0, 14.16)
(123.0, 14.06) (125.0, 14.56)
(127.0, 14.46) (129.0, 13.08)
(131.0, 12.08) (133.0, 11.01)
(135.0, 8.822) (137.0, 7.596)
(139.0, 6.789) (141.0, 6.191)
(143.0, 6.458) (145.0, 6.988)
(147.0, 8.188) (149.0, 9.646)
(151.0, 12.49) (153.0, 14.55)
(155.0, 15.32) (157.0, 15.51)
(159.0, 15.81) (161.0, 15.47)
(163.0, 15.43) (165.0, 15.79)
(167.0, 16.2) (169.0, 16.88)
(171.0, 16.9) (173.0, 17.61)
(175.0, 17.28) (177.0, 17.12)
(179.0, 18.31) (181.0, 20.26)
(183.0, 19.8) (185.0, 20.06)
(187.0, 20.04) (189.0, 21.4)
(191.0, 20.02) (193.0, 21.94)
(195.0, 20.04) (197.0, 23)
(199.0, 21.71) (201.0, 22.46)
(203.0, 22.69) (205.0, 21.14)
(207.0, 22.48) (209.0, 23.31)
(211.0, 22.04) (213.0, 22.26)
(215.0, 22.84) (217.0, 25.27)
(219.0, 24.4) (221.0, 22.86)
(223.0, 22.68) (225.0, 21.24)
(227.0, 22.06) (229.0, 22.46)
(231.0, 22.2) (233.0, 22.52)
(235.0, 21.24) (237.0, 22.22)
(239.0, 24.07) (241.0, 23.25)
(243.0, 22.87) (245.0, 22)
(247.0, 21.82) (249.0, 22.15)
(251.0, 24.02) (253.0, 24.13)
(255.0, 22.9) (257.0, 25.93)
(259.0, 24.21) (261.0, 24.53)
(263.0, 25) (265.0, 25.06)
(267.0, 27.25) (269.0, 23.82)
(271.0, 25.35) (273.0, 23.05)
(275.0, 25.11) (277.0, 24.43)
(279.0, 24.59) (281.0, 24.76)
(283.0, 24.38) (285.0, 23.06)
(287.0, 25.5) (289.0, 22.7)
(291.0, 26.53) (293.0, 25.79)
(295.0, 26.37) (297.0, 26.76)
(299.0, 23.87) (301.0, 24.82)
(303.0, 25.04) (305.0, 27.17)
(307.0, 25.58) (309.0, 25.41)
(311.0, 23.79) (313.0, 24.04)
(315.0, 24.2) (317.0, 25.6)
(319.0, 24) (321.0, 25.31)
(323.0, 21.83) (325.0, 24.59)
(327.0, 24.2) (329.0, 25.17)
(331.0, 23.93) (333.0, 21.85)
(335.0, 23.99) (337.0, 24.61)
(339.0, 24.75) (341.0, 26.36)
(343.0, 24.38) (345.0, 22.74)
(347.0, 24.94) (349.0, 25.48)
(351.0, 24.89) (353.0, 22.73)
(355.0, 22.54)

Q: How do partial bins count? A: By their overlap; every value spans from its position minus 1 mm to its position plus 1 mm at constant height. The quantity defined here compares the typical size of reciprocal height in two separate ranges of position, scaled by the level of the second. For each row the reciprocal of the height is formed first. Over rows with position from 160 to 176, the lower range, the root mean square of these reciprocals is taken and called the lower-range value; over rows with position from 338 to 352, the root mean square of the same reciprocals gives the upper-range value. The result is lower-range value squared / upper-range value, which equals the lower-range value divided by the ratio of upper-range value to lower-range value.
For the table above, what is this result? 0.092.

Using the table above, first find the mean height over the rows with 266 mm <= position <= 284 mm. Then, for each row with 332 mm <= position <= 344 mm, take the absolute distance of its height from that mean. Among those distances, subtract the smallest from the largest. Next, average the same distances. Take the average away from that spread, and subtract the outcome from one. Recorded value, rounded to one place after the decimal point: -0.9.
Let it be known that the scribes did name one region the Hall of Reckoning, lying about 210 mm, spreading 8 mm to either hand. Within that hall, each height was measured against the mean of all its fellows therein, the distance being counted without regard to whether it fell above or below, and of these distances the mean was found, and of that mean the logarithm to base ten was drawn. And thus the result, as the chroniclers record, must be -0.10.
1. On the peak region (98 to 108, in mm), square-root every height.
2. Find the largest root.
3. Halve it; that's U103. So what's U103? 1.82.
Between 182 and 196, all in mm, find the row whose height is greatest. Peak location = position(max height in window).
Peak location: 193.0 mm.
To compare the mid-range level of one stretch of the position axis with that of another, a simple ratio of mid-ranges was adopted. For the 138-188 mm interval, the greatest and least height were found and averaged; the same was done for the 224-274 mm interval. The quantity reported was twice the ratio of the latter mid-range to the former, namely 3.7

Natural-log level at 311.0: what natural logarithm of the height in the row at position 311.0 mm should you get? 3.17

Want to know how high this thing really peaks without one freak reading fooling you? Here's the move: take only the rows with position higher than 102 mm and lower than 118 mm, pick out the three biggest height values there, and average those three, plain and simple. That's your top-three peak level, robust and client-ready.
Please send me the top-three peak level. 15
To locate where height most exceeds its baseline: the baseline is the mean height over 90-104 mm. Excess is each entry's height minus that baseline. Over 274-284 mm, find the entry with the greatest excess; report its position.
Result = 275.0 mm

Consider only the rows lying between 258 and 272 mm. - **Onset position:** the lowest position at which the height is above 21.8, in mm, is 259.0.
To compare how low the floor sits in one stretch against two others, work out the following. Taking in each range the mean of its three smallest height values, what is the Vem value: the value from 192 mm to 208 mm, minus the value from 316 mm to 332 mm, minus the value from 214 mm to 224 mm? -25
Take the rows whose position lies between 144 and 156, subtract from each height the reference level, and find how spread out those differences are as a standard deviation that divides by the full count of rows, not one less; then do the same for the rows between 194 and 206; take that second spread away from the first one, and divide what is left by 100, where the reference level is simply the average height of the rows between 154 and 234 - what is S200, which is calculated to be 0.021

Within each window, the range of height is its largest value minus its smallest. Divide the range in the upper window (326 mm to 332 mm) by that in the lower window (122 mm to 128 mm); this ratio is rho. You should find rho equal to 2.5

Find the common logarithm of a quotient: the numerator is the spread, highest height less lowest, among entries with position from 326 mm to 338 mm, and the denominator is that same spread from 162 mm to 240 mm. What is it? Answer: -0.5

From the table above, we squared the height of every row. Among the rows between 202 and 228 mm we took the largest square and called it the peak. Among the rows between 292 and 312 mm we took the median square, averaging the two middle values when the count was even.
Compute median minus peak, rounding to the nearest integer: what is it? 11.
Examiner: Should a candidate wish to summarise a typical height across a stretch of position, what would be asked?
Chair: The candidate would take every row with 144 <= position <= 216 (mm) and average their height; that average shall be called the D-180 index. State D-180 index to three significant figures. 18.1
